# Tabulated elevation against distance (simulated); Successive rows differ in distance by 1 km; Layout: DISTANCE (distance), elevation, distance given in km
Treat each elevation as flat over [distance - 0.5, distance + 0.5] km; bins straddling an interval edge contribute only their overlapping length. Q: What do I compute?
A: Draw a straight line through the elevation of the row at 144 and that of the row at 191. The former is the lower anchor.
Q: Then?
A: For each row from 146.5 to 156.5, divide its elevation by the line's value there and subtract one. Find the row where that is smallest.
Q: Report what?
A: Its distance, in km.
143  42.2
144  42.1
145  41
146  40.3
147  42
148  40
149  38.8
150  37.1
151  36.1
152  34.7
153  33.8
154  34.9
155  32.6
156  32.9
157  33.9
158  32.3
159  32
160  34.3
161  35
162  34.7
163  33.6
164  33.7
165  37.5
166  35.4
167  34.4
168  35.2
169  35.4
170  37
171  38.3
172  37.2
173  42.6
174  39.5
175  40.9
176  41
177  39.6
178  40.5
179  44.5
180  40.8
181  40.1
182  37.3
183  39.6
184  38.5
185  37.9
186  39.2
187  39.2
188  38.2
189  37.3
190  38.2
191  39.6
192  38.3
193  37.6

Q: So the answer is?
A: 155 km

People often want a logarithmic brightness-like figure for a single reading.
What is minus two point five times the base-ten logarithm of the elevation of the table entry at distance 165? -3.94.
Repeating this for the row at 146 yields -4.01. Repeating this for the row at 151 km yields -3.89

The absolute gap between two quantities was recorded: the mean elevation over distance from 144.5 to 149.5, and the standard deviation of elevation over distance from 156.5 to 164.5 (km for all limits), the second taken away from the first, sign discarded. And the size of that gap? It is 39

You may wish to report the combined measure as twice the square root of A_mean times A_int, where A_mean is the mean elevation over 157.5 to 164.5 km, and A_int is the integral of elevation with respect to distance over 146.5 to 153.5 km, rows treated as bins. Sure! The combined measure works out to 188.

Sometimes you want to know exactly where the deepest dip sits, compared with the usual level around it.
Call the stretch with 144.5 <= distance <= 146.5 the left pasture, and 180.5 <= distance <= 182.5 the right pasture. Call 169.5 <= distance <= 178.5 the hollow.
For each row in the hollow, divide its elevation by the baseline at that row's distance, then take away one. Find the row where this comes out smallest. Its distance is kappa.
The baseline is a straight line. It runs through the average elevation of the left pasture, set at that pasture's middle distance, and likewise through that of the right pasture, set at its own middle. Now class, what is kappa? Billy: 170 km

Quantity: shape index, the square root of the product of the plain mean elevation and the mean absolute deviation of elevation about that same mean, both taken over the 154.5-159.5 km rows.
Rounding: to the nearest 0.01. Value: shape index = 4.16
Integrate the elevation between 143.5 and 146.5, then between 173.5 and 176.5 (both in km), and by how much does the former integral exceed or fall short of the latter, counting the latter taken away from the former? 2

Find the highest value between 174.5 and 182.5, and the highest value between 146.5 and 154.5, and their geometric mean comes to 43.2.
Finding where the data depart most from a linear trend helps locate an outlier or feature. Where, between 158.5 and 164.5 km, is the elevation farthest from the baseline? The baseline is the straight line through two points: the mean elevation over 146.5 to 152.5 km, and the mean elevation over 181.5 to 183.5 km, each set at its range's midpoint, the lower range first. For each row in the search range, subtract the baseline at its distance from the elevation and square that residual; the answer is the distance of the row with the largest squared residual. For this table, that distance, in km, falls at 159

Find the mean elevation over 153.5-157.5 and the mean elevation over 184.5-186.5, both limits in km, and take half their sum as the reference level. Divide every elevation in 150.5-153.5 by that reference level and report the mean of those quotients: 0.97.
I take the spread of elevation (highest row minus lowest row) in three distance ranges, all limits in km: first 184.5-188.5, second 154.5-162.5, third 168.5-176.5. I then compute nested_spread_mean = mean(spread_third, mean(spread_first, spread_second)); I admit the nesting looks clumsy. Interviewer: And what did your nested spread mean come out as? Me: 4.7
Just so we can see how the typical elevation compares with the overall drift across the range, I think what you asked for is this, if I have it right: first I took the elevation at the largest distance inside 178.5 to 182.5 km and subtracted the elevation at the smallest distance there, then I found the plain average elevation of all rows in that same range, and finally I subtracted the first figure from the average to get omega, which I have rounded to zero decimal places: 48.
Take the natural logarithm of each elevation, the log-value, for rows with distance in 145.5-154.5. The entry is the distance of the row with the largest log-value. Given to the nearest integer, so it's 147 km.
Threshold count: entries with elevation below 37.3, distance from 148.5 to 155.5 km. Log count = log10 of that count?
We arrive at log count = 0.78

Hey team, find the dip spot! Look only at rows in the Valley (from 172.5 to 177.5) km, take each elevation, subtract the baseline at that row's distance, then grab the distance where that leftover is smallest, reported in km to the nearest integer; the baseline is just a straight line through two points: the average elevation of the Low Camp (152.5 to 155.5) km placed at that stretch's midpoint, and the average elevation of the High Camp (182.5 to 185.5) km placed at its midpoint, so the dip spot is 177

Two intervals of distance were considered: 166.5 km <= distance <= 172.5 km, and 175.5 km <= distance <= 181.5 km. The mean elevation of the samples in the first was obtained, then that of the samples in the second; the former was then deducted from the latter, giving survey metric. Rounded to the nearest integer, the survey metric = 5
